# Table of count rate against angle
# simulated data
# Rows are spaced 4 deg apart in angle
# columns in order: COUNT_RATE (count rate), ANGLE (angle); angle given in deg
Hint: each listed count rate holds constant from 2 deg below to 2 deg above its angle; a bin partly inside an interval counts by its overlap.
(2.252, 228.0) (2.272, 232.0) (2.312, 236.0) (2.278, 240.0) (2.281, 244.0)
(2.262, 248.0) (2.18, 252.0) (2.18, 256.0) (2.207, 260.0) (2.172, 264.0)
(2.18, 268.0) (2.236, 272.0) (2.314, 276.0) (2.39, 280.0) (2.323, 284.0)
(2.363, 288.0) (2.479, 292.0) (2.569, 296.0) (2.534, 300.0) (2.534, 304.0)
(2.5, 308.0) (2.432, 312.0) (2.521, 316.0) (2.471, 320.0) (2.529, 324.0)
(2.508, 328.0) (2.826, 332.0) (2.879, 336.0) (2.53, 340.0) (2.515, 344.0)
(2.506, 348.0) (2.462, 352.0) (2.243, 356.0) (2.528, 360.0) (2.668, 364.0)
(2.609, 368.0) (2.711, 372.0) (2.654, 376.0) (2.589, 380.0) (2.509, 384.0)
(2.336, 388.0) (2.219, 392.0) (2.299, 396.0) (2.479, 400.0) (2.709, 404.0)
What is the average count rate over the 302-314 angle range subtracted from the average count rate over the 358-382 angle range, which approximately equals 0.14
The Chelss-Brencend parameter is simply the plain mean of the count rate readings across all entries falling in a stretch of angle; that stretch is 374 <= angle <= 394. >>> 2.46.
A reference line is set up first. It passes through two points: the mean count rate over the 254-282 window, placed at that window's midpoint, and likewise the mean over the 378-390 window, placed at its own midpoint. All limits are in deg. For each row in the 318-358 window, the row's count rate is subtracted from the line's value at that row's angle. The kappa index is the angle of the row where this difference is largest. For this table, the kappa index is 356.0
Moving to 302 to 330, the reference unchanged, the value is 312.0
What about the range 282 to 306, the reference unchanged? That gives 284.0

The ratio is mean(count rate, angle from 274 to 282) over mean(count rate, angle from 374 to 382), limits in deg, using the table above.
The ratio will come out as 0.90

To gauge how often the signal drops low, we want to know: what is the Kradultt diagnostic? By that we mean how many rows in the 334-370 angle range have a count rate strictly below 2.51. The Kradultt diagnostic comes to 3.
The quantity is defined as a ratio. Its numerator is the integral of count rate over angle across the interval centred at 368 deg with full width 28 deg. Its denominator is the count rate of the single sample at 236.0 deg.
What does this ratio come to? 31.1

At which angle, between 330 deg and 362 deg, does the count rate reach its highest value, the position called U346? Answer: 336.0 deg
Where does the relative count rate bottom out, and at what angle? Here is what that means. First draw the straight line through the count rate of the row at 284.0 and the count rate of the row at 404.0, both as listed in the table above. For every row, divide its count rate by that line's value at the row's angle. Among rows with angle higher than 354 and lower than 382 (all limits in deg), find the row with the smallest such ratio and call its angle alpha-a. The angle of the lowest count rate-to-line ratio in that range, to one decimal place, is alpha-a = 356.0 deg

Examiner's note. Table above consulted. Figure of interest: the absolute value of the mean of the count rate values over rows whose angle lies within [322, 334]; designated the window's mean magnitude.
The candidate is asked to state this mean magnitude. 2.62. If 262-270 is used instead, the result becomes 2.18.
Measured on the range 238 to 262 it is 2.23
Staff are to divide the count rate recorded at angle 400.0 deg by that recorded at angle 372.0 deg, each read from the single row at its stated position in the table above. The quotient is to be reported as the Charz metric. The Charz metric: 0.91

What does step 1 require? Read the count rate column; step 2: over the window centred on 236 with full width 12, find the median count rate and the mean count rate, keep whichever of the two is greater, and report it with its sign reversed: -2.29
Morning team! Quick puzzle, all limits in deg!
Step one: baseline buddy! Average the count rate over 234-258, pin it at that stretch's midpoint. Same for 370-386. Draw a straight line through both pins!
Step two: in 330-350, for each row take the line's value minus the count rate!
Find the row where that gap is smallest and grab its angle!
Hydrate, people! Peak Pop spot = 336.0 deg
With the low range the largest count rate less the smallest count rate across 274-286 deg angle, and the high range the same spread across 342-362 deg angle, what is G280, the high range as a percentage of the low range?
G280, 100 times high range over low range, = 375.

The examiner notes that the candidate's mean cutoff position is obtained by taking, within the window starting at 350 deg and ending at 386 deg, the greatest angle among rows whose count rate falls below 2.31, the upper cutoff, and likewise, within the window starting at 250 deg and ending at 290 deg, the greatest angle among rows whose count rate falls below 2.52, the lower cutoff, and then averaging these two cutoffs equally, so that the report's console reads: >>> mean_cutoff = 322 deg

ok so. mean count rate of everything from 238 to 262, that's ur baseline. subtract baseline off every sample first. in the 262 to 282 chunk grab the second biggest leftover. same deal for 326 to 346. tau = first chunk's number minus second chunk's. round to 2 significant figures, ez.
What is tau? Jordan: -0.51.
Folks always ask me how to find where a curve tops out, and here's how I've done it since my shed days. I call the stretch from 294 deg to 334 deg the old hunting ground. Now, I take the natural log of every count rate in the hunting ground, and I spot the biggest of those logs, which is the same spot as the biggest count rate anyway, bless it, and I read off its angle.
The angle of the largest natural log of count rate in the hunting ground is 332.0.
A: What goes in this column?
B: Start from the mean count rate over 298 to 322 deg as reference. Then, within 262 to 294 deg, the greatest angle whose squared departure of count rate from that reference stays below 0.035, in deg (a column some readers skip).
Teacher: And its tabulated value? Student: 292.0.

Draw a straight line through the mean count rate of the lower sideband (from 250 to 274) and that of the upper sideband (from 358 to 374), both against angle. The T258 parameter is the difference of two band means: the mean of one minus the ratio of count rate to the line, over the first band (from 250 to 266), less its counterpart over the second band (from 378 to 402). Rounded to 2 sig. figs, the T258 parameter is -0.12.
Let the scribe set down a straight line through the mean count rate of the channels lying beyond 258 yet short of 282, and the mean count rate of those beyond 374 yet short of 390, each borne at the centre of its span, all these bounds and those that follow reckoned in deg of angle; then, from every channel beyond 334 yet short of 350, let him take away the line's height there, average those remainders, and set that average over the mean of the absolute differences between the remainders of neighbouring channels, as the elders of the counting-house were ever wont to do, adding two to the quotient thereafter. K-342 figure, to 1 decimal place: 3.4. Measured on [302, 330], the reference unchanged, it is 4.4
